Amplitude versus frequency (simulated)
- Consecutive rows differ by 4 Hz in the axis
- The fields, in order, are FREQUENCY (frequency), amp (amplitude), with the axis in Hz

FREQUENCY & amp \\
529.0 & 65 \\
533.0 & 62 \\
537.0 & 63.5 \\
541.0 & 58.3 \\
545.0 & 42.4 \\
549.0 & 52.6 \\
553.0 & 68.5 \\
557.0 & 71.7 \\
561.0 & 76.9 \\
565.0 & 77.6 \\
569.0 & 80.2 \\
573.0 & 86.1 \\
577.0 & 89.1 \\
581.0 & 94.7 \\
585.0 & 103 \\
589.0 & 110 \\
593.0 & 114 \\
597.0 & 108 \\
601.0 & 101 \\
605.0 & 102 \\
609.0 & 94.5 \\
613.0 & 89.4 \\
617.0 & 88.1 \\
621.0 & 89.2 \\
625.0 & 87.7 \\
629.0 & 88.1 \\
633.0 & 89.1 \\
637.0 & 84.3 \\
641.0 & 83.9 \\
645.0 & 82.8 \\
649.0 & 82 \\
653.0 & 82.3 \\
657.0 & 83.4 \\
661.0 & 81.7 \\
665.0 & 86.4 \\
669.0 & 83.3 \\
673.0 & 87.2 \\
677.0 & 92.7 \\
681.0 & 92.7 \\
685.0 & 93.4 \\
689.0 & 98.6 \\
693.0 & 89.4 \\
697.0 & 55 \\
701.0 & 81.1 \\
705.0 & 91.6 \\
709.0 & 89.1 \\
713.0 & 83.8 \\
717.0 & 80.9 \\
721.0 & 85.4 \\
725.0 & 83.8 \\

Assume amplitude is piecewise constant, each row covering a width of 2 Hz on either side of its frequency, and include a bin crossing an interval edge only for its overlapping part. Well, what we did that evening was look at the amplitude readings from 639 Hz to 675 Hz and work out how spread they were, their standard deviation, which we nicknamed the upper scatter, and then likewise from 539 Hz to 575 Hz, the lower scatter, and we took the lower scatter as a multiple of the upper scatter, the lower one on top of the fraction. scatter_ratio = 7.5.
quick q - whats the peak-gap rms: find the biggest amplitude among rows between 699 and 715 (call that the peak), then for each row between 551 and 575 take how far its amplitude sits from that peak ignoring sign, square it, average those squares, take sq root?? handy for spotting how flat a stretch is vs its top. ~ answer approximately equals 16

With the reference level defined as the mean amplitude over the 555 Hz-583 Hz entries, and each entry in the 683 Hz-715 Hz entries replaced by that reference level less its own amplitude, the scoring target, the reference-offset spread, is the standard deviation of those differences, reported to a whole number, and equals 13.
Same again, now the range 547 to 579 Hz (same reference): 11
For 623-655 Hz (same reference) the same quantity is 3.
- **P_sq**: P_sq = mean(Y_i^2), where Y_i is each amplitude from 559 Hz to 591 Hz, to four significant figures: 8175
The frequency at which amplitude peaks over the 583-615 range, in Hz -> 593.0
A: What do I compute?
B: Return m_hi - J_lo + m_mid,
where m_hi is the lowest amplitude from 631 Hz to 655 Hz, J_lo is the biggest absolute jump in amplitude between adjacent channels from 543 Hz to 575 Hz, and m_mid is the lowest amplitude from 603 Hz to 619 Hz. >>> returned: 154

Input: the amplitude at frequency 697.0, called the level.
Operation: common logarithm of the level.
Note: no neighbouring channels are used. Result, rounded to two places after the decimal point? 1.74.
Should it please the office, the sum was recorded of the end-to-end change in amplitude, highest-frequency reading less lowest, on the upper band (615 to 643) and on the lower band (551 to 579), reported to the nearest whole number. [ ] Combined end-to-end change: 16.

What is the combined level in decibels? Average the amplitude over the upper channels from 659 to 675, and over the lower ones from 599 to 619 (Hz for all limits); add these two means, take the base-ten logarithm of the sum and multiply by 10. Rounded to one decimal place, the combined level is 22.5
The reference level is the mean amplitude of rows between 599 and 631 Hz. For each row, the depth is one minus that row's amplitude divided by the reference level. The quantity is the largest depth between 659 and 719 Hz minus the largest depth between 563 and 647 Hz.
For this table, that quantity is 0.24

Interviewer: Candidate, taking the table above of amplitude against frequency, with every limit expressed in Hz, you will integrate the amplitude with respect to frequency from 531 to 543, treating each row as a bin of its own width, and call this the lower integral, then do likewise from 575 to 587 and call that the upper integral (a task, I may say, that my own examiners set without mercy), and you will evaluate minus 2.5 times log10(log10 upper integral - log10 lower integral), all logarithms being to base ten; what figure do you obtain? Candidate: 1.8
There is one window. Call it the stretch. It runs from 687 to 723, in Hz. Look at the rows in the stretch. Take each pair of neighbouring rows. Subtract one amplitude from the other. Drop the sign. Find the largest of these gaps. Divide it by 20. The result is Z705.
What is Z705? 1.7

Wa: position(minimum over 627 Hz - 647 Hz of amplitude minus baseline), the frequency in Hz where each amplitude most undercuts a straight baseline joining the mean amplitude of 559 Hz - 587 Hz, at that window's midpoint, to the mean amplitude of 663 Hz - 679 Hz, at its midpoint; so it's 645.0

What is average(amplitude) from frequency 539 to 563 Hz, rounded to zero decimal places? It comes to 62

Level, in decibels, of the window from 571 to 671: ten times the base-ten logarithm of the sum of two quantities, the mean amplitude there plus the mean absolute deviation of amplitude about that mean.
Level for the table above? 20.0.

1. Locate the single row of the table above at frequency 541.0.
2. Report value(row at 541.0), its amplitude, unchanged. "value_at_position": 58.3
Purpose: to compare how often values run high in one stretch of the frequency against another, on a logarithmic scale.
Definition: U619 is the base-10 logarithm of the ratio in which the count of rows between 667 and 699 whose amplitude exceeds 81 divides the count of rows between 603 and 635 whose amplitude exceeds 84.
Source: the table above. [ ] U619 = 0.1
